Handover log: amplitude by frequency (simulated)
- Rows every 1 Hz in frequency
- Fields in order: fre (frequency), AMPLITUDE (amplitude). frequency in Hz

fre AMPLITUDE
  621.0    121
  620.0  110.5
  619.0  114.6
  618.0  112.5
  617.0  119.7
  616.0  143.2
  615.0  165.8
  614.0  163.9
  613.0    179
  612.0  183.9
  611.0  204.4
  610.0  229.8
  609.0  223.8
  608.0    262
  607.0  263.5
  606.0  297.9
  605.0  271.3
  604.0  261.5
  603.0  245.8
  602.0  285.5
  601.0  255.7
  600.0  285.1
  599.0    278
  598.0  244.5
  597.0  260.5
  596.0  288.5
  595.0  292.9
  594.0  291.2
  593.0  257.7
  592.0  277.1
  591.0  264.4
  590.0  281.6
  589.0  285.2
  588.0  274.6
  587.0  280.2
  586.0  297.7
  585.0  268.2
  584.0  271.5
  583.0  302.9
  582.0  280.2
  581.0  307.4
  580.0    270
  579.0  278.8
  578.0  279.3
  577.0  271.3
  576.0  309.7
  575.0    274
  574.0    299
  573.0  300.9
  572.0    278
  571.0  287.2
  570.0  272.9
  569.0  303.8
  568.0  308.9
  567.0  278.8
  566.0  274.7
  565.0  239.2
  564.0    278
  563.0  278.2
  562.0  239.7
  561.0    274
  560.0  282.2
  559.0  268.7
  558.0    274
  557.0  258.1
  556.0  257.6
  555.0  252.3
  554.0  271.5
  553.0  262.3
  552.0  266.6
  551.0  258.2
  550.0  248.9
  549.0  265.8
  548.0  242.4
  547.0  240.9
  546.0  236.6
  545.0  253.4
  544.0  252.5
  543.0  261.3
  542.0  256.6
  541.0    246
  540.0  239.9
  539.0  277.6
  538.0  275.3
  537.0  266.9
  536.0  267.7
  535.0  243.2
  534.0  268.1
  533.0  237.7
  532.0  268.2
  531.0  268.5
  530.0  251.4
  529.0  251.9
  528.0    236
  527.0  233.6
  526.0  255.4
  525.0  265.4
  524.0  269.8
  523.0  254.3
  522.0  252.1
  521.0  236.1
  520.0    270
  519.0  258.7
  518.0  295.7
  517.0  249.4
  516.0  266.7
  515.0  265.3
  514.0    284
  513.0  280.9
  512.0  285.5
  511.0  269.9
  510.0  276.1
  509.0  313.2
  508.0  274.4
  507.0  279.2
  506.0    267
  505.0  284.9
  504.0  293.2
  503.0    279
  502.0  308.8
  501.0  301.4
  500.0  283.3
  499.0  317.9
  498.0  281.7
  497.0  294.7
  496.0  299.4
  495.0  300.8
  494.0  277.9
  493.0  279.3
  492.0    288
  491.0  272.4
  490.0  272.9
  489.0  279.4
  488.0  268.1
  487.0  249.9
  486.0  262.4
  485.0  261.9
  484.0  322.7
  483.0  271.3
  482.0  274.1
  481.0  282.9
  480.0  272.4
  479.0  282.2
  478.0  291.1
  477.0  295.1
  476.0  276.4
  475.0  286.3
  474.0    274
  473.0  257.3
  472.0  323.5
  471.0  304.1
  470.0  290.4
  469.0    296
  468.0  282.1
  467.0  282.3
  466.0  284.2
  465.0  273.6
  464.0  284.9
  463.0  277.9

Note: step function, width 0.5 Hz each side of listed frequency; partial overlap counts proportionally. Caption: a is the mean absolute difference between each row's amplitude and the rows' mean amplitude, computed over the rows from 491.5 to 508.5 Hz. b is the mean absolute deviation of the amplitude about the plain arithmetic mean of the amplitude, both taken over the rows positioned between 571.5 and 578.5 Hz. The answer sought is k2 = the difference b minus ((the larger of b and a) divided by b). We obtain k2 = 12.5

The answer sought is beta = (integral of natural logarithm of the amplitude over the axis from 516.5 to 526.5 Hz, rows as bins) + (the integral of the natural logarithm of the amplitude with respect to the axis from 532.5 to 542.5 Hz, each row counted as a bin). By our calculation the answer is 111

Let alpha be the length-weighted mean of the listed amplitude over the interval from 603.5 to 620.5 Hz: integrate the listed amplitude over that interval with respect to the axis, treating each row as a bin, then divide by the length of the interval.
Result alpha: 195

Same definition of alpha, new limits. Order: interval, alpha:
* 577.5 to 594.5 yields 280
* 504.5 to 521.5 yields 274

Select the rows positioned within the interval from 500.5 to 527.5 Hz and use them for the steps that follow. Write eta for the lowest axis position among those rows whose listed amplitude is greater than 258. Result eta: 501.0 Hz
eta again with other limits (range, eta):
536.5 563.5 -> 537.0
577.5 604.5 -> 578.0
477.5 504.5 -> 478.0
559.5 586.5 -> 560.0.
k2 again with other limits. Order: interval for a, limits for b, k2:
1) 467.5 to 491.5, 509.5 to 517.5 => 8.0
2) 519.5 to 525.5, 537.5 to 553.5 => 9.2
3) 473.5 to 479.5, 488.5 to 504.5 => 10.3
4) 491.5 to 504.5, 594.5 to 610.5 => 16.7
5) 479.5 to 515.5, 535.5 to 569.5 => 12.7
